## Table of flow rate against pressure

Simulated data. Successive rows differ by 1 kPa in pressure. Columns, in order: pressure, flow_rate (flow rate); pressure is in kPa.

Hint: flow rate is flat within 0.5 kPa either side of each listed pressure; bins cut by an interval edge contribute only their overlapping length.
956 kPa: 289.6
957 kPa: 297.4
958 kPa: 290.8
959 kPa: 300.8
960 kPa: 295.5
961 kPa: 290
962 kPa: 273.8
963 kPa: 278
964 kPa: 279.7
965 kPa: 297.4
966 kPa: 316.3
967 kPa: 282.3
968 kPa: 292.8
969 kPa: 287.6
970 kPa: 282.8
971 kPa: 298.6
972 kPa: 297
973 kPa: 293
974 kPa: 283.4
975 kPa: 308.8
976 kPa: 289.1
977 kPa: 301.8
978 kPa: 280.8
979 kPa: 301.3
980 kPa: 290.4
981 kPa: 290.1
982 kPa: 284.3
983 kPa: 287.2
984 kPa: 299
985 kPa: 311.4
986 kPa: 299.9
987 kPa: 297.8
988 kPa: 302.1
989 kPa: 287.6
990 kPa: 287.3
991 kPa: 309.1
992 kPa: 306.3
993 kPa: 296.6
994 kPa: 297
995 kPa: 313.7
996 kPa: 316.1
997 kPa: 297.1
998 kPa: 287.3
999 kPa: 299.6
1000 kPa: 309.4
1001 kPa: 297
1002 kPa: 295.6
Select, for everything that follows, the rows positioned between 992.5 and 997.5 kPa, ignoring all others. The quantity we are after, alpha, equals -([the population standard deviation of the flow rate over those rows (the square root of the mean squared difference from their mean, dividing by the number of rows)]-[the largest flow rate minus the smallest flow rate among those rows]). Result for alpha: 11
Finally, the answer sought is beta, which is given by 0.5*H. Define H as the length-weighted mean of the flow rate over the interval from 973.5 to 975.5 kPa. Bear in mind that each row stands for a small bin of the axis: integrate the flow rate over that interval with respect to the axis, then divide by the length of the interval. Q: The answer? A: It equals 148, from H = 296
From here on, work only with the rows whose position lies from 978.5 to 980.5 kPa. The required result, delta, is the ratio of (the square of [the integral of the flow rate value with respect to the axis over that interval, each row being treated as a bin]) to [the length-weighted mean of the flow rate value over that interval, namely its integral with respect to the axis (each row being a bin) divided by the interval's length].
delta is 1183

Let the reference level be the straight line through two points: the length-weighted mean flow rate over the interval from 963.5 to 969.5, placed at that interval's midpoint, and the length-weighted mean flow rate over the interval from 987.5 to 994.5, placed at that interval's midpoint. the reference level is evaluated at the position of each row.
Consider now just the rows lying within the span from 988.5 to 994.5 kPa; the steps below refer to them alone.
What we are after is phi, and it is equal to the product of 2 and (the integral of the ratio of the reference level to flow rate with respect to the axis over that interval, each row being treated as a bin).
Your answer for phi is 12.0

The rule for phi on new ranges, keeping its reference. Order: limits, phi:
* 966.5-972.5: 12.1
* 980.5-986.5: 12.1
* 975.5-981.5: 12.1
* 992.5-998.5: 11.9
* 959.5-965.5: 12.3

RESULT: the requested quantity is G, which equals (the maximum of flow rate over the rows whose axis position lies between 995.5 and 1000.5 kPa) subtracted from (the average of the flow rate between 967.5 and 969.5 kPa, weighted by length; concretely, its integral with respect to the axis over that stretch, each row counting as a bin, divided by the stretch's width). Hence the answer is -26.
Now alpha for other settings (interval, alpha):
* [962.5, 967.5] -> 24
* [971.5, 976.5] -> 17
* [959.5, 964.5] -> 14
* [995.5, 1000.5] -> 19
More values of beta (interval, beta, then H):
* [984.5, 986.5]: 153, 306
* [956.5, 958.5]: 147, 294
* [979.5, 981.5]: 145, 290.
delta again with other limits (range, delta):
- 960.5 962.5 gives 1128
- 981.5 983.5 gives 1143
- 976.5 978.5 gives 1165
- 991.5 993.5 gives 1206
